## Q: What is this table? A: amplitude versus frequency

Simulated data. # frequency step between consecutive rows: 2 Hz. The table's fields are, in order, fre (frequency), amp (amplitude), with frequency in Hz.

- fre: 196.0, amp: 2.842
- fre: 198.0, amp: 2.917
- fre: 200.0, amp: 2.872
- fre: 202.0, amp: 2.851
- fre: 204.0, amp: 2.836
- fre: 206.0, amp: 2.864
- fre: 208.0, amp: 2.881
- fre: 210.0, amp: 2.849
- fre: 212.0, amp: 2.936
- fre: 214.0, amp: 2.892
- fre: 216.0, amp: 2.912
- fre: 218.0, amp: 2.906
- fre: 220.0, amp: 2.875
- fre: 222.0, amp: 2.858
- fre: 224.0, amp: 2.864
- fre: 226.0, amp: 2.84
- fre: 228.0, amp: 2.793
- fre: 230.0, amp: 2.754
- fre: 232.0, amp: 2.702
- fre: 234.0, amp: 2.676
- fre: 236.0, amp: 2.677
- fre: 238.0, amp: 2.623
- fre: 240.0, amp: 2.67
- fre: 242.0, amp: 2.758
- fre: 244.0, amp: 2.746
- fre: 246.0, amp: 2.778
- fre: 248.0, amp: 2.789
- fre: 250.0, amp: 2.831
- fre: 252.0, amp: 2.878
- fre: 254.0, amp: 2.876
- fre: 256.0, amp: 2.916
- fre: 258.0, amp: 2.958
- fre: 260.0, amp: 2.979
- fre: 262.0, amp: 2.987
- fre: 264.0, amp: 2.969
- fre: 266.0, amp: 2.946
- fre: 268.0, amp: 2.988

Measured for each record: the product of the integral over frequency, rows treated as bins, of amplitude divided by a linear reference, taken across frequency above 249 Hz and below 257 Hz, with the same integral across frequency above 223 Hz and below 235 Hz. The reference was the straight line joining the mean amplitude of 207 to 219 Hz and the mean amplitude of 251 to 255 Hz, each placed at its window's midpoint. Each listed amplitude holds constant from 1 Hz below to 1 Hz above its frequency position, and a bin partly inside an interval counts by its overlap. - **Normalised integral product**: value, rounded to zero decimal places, 92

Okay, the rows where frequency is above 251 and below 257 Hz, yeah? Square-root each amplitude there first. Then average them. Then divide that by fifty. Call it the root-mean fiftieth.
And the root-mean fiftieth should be 0.0340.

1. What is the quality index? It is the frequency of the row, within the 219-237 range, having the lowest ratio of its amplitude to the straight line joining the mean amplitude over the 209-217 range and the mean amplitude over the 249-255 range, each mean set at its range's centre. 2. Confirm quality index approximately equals 234.0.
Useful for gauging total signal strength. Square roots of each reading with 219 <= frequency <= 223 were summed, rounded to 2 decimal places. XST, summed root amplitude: 3.39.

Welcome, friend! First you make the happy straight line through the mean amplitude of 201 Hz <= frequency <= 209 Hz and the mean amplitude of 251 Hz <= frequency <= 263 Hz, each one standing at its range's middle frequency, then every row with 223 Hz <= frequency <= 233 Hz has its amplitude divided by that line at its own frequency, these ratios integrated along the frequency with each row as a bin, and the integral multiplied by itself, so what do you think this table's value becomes 93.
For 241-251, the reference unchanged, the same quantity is 91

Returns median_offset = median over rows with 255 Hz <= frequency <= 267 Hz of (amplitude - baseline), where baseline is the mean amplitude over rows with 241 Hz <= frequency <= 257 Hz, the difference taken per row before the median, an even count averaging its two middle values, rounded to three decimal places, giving 0.142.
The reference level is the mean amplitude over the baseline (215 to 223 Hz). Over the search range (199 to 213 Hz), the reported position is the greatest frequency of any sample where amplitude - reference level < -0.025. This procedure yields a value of 210.0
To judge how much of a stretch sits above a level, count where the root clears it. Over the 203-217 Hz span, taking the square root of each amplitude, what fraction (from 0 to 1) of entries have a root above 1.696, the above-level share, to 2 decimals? 0.57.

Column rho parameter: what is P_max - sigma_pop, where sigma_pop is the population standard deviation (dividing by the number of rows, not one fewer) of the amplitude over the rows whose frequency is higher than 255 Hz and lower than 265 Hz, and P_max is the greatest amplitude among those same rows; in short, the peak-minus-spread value 2.96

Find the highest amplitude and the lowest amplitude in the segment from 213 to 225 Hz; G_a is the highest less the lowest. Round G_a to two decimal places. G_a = 0.05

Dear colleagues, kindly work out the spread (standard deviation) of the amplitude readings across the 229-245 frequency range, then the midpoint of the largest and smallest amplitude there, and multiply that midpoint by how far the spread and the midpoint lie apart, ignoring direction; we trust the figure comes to 7.1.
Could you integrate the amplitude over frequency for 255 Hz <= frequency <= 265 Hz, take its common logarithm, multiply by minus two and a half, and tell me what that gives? -3.679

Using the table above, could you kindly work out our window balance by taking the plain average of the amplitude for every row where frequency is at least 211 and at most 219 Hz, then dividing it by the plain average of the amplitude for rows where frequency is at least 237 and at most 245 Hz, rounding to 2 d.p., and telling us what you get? 1.08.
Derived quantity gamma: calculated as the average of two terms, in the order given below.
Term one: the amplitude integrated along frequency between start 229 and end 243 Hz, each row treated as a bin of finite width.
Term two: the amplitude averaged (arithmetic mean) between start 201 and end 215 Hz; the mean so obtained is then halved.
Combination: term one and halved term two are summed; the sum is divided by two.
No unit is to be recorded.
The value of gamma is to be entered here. 20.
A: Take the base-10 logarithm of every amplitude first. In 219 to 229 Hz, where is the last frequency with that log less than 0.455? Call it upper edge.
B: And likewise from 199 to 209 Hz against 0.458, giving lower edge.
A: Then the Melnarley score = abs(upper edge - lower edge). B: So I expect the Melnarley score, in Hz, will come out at 22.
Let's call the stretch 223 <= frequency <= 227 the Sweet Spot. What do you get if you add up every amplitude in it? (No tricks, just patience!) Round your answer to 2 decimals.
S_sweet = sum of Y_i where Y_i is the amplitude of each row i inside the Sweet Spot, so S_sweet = 5.70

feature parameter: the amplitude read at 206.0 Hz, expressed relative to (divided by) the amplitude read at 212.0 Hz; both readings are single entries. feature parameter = 0.98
